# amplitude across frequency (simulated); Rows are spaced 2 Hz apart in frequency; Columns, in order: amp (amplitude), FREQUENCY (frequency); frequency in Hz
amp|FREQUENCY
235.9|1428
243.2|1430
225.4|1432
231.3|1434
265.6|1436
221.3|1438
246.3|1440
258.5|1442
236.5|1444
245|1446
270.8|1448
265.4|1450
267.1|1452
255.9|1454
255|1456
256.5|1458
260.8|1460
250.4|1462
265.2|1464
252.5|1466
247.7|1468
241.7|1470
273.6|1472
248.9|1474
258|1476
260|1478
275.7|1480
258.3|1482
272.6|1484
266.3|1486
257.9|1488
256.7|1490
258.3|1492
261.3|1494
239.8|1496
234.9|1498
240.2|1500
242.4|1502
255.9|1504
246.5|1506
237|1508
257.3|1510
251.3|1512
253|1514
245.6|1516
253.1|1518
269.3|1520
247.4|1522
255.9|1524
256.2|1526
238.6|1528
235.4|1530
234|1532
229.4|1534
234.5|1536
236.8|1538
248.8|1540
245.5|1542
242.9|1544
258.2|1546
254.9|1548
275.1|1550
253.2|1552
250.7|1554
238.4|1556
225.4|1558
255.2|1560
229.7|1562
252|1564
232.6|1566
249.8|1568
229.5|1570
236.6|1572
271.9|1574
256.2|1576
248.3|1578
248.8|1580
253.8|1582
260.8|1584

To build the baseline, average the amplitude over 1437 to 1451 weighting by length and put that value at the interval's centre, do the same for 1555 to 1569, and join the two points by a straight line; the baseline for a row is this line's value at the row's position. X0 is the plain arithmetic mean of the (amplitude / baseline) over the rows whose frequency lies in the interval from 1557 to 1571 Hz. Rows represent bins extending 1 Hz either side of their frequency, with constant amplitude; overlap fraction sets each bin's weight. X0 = 0.995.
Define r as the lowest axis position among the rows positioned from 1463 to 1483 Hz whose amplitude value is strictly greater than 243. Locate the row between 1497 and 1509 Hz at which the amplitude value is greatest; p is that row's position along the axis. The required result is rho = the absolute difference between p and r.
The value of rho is 40 Hz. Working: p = 1504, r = 1464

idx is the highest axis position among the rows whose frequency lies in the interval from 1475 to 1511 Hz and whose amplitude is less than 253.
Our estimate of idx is 1508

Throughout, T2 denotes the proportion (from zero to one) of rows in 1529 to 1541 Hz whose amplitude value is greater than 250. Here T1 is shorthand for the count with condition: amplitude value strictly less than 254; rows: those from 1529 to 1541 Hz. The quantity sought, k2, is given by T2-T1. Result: -6.0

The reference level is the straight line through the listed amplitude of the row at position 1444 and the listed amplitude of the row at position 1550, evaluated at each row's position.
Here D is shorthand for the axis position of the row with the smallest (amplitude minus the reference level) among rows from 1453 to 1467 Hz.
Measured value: 1462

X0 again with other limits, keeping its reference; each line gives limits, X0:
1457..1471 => 1.024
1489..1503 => 1.010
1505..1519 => 1.020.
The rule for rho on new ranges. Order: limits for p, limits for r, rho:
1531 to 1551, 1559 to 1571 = 10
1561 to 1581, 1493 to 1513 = 80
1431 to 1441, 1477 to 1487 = 42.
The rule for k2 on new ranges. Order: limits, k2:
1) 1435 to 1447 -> -3.7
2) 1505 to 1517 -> -4.5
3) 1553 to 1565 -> -4.5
